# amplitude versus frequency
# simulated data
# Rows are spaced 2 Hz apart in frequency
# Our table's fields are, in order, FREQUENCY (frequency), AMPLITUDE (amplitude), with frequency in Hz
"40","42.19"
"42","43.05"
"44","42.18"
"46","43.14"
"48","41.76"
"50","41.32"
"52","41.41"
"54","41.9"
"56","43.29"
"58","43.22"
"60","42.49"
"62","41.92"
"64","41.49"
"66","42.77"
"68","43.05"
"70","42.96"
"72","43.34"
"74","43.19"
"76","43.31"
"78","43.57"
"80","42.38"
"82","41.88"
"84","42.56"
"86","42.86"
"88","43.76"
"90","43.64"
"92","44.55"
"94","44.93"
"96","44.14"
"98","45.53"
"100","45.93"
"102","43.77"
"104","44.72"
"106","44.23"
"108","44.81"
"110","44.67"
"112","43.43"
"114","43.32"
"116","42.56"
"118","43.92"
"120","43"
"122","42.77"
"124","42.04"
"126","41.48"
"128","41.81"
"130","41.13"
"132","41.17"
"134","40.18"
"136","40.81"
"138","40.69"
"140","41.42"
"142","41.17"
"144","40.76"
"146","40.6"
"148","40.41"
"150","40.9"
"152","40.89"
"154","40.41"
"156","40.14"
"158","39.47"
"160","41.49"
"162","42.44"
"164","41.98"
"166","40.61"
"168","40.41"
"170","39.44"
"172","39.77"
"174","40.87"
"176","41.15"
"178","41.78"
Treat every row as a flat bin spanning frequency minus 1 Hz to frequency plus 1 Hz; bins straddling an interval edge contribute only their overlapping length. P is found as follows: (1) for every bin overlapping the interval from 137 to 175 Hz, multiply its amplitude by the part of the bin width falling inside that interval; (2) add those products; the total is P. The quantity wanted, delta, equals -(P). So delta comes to -1548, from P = 1548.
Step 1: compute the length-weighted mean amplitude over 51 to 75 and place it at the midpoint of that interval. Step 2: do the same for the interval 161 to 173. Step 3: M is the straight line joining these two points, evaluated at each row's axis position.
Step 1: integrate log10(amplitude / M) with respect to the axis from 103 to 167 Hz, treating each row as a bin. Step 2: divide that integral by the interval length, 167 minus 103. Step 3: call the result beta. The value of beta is 0.005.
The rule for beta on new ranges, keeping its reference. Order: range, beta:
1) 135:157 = -0.004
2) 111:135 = 0.007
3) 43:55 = -0.009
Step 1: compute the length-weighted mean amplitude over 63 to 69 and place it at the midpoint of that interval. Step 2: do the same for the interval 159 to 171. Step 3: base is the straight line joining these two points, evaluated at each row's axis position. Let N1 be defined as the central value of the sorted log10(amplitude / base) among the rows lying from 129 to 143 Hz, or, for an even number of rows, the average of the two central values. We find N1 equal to -0.0044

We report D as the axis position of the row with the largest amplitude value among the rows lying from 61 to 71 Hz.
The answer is 68 Hz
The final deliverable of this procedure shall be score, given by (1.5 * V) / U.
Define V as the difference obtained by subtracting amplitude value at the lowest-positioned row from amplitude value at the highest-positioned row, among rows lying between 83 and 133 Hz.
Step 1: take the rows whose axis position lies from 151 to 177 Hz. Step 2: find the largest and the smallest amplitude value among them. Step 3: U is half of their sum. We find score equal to -0.05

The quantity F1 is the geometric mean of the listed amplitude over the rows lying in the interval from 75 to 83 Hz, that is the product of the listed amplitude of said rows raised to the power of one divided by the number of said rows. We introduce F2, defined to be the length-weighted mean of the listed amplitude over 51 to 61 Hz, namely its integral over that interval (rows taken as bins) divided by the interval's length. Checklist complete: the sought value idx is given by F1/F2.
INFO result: 1.01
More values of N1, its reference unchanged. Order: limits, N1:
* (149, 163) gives -0.0039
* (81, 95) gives 0.0156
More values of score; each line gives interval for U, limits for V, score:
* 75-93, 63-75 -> 0.06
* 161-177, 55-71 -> -0.01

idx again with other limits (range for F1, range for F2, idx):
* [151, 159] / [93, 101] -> 0.89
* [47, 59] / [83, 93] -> 0.97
